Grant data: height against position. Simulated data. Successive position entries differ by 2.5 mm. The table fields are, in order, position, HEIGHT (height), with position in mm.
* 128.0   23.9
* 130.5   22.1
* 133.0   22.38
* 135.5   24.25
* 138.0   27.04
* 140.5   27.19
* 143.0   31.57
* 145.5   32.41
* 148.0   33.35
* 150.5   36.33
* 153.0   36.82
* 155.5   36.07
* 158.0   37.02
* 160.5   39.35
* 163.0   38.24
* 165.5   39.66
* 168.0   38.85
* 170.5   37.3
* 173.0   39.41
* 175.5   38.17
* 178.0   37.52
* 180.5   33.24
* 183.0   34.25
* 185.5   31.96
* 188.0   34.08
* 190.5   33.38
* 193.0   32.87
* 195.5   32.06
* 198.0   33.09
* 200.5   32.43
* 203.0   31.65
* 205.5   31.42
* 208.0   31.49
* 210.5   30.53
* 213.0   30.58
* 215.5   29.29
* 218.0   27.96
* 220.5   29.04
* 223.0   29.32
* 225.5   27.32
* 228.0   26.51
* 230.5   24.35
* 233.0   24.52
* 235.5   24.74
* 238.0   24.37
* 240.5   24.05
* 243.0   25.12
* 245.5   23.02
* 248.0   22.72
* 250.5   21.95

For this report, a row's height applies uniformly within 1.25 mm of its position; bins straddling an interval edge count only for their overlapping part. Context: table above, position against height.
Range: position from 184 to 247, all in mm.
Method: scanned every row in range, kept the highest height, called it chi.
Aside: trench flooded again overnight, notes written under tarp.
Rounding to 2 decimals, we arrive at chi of 34.08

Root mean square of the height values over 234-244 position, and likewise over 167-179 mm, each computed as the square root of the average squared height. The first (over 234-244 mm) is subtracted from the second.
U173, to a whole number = 14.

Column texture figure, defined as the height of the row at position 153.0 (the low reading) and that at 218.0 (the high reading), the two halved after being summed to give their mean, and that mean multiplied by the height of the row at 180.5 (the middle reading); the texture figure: 1077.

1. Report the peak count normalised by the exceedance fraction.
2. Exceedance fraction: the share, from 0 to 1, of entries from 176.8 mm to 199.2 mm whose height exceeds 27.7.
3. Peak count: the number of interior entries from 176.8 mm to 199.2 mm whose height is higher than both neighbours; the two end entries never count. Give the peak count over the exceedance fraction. 2.0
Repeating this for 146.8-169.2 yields 3.0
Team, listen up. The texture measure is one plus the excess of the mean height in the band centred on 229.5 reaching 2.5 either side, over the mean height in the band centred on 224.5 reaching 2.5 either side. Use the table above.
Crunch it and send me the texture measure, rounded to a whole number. -2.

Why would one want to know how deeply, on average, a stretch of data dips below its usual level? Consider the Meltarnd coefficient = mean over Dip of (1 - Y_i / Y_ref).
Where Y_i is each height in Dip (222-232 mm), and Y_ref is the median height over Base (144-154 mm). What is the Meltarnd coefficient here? 0.23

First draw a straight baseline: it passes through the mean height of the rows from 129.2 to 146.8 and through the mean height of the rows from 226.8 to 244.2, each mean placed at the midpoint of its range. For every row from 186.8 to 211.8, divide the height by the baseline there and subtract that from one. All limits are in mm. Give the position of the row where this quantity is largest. 210.5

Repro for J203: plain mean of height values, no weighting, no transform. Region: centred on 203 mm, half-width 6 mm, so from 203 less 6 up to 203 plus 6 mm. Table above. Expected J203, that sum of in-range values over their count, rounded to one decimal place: 32.0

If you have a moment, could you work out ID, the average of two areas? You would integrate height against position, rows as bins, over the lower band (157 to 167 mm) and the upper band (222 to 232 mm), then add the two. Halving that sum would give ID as 327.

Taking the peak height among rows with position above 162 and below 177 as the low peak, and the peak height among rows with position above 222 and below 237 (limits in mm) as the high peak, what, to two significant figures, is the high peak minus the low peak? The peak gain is -10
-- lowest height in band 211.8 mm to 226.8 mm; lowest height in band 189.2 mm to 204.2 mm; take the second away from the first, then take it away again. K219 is -36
